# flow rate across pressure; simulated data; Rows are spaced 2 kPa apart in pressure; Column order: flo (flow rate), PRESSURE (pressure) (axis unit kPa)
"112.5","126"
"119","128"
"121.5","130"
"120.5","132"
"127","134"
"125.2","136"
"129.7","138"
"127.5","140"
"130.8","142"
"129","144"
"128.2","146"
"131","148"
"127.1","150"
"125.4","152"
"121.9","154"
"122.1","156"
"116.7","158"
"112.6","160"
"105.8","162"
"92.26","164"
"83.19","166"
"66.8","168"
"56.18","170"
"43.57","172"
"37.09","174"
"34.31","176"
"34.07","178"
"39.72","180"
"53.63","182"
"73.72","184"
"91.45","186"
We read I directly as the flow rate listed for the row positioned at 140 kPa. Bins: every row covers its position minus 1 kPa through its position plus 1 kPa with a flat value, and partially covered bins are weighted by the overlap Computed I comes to 127.5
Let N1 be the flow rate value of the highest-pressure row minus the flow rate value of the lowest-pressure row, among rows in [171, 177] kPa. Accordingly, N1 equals -9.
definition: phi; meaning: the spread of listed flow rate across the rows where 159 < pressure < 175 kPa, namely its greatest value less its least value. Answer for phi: 76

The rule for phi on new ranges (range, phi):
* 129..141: 9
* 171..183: 20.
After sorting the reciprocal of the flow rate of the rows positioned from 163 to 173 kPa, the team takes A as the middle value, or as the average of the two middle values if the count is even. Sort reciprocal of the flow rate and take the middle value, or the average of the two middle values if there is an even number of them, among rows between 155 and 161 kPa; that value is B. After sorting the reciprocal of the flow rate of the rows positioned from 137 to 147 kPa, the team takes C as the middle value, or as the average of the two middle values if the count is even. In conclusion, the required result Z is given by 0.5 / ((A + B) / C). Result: 0.165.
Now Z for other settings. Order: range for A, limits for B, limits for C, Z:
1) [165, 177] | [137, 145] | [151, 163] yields 0.149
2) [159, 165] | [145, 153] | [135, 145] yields 0.224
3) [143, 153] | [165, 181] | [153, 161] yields 0.132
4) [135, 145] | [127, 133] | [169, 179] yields 0.840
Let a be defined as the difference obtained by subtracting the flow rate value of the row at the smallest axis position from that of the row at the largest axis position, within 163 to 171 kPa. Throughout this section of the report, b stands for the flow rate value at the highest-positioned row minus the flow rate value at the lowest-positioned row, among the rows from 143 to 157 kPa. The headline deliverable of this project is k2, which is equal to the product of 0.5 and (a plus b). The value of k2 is -21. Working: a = -36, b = -7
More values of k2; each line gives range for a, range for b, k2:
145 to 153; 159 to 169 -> -24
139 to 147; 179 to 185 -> 17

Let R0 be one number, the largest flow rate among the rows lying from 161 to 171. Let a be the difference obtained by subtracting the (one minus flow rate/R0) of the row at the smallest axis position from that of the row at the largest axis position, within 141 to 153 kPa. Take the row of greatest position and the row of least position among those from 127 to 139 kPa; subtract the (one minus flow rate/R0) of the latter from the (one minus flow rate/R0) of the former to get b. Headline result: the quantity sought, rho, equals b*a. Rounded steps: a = 0.05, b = -0.1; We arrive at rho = -0.005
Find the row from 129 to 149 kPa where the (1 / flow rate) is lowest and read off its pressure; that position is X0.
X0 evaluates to 148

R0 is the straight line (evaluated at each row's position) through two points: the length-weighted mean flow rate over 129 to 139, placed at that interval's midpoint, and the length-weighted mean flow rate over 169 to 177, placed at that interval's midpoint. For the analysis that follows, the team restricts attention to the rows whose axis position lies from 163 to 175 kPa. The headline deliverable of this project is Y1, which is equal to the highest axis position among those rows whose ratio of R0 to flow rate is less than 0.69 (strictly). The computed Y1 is 164 kPa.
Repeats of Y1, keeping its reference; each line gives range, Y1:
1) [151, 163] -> 162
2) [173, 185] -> 184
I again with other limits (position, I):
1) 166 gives 83.19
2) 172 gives 43.57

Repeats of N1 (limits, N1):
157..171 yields -61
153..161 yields -9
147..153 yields -6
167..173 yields -23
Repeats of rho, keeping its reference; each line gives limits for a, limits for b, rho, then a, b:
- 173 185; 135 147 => 0.010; -0.35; 0.0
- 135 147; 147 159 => -0.004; -0.03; 0.1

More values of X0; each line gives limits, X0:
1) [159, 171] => 160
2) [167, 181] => 168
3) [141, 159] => 148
